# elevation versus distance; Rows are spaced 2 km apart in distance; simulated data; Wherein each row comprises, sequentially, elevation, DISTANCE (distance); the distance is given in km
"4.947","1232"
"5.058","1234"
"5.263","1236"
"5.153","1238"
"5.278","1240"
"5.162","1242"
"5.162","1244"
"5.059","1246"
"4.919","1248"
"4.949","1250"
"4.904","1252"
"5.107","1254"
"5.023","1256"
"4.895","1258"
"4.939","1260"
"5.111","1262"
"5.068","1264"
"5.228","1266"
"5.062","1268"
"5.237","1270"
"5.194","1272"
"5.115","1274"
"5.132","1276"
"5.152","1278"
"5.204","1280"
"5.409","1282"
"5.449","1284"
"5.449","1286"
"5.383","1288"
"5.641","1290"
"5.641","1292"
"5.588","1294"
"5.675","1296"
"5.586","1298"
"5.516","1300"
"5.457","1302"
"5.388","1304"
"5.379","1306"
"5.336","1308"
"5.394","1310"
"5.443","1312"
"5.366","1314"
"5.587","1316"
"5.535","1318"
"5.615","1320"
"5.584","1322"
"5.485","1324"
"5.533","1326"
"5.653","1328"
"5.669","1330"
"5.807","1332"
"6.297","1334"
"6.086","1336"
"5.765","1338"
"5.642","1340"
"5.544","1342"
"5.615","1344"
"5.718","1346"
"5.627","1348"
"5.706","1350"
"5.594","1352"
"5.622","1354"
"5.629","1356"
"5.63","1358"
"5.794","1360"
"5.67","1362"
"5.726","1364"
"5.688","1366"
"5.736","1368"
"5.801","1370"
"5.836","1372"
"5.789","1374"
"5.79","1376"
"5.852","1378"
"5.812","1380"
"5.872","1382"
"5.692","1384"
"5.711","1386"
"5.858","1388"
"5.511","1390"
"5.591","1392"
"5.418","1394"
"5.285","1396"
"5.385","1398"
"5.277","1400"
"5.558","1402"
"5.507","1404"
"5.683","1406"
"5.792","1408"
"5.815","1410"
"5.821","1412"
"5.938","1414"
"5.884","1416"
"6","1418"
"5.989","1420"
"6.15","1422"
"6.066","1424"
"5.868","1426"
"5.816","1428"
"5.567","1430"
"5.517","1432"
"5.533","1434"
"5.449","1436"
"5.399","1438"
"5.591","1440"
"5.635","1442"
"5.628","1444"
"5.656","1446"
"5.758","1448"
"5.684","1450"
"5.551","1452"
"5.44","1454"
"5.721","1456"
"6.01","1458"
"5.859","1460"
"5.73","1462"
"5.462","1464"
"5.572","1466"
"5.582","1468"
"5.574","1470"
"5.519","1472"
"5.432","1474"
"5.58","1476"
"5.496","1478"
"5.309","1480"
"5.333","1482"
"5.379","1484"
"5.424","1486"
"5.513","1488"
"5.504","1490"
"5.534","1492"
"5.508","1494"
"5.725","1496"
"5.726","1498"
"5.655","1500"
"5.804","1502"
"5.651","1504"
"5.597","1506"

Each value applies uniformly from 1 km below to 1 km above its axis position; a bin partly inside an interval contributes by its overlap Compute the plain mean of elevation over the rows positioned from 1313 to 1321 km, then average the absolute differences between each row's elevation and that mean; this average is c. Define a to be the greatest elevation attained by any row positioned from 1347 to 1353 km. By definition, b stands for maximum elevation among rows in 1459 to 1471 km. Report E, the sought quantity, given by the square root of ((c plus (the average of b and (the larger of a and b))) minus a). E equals 0.48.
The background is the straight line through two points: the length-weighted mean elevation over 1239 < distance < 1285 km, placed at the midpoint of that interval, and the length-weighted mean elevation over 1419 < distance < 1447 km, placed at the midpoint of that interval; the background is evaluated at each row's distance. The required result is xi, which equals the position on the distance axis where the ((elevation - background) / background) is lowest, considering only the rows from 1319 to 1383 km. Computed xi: 1342 km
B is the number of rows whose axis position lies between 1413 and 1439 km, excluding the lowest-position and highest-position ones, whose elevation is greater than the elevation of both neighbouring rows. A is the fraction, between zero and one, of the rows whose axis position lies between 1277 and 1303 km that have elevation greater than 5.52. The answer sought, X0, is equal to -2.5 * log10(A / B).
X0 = 2.23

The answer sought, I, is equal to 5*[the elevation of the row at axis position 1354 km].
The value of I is 28.1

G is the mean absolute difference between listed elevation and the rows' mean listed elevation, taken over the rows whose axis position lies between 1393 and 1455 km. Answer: 0.189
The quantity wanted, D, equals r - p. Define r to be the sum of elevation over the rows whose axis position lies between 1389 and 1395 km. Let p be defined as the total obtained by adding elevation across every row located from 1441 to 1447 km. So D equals -0.4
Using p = 16.9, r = 16.5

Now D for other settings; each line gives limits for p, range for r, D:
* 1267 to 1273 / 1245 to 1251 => -0.6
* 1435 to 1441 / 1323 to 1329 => 0.2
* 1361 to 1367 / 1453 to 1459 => 0.1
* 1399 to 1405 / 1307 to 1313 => -0.2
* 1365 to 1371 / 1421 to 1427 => 0.9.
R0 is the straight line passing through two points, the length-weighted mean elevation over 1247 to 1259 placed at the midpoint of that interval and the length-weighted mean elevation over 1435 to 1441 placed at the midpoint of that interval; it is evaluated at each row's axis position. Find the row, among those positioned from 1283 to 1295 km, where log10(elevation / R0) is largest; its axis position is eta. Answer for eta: 1290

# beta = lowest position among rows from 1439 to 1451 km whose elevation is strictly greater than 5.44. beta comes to 1440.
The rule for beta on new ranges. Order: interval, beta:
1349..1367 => 1350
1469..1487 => 1470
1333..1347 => 1334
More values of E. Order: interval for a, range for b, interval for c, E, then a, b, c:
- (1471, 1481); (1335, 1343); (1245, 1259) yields 0.76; 5.58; 6.086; 0.07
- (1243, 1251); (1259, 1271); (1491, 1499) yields 0.42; 5.162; 5.237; 0.10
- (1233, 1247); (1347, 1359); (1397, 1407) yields 0.74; 5.278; 5.706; 0.12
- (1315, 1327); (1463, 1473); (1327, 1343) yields 0.42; 5.615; 5.582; 0.19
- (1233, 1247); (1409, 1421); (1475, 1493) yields 0.90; 5.278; 6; 0.08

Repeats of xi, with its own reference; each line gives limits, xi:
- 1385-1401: 1400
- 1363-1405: 1400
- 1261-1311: 1268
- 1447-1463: 1454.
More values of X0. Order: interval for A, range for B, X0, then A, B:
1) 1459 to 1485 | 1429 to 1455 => 2.03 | 0.5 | 3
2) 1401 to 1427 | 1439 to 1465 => 1.28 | 0.9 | 3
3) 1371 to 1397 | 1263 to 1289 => 1.04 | 0.8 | 2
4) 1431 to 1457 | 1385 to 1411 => 1.90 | 0.7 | 4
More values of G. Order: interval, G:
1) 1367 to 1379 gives 0.029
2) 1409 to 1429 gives 0.094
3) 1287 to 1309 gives 0.109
